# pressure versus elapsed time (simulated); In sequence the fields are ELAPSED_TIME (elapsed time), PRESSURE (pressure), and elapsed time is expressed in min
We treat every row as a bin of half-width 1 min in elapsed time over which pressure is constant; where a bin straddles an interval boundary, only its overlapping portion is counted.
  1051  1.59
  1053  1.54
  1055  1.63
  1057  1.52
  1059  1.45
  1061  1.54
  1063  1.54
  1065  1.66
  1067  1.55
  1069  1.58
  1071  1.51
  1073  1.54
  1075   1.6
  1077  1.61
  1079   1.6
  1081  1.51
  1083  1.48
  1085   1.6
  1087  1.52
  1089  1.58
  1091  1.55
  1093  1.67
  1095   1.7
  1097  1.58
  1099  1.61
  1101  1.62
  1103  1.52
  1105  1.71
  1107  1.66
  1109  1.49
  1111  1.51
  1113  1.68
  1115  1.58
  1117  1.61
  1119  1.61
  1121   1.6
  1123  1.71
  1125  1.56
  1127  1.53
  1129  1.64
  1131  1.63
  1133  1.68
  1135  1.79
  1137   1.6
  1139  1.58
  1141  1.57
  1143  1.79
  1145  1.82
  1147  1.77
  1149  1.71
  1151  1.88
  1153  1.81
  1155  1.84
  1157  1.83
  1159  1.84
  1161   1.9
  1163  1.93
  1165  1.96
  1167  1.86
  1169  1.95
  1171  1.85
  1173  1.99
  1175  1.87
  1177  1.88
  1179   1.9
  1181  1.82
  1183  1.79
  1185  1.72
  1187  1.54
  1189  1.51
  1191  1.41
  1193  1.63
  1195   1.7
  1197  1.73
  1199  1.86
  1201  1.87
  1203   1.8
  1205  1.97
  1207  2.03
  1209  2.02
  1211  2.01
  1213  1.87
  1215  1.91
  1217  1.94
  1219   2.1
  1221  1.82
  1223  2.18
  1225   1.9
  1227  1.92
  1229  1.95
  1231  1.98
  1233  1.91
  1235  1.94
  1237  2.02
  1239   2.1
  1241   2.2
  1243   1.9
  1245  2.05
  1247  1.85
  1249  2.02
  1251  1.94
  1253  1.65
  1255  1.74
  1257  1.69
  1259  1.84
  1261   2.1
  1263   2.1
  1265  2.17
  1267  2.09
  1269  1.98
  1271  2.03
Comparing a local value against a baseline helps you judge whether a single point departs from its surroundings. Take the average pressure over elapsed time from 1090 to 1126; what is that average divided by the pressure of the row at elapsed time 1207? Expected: 0.79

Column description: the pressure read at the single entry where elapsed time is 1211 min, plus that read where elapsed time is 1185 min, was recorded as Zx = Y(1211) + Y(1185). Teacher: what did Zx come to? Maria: 3.7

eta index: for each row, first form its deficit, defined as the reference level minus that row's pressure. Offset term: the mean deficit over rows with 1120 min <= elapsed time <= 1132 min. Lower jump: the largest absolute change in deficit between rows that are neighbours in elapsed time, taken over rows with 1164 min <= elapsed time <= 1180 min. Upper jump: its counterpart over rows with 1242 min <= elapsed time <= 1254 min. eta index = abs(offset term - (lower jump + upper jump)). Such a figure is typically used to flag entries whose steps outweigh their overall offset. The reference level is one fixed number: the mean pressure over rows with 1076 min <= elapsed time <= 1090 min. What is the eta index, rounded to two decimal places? 0.48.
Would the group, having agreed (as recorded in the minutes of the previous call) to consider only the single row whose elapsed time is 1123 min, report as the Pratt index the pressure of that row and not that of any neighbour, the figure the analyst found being 1.71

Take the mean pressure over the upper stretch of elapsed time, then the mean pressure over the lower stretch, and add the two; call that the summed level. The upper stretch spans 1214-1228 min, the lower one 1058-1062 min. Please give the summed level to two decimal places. 3.46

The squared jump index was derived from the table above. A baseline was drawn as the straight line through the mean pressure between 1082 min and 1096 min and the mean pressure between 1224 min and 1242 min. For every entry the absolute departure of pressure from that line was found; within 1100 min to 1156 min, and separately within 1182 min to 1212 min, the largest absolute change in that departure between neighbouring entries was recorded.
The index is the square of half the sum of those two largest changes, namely 0.029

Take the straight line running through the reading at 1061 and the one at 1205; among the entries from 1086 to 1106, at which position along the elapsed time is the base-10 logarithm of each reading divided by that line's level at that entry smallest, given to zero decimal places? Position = 1103 min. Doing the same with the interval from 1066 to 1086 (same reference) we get 1083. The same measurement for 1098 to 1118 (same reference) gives 1109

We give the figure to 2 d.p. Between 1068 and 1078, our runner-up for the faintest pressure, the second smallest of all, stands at 1.54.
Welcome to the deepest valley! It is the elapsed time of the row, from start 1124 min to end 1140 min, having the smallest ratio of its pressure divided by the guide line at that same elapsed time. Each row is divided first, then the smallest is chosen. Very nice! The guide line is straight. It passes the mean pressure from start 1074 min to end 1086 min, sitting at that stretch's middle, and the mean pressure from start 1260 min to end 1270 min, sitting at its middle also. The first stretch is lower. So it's 1127 min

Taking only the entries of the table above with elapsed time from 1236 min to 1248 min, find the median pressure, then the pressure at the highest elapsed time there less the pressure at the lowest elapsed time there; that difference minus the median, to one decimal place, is -2.2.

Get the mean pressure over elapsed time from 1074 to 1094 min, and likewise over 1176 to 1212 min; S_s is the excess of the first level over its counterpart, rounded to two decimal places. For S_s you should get -0.22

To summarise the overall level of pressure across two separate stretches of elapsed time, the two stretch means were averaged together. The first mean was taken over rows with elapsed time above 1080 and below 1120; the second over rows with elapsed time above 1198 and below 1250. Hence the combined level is 1.78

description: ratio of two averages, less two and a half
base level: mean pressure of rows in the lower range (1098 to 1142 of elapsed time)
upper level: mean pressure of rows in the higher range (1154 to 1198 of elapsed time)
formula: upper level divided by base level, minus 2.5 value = -1.39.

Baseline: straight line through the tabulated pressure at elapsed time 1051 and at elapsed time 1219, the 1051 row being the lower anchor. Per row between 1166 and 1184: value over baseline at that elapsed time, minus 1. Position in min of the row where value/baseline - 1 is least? 1183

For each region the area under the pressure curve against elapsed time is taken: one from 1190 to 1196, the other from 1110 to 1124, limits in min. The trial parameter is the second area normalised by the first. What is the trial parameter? 2.4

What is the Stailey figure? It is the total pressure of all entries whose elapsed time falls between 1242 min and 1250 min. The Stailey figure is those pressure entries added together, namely 7.8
